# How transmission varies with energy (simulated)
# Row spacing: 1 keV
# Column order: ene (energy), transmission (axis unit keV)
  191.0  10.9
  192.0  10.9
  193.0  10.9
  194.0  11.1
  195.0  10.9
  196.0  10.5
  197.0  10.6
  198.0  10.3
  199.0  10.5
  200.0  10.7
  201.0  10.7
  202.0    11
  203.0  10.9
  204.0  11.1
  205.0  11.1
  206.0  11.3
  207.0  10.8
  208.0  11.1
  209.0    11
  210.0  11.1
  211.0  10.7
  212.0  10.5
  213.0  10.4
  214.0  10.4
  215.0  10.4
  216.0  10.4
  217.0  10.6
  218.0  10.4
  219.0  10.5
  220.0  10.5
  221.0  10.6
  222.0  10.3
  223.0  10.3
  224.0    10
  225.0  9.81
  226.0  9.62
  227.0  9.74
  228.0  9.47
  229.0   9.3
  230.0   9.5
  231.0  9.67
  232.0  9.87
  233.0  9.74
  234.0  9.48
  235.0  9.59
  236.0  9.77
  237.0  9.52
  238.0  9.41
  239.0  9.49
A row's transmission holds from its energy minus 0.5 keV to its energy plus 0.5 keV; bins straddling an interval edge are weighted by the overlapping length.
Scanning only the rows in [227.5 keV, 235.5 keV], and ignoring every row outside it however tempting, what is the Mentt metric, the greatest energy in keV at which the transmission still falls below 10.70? 235.0 keV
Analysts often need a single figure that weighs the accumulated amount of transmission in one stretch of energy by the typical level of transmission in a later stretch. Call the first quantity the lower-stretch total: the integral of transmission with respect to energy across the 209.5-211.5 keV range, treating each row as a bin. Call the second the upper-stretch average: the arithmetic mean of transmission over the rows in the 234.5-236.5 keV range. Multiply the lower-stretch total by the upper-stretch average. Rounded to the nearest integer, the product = 211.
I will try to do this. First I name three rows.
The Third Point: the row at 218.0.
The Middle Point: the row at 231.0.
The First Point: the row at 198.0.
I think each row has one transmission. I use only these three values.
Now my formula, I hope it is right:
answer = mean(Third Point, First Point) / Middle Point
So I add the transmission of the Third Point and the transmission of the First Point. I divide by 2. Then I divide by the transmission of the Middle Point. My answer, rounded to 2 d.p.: 1.07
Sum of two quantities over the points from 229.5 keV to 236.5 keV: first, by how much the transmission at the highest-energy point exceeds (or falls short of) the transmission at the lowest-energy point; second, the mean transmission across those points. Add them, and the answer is 9.9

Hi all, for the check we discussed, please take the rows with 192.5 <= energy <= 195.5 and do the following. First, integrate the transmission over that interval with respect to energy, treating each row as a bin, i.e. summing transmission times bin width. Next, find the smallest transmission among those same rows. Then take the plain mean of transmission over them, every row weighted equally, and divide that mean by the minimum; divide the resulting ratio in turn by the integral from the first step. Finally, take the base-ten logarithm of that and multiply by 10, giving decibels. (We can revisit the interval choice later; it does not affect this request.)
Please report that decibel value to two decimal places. -15.15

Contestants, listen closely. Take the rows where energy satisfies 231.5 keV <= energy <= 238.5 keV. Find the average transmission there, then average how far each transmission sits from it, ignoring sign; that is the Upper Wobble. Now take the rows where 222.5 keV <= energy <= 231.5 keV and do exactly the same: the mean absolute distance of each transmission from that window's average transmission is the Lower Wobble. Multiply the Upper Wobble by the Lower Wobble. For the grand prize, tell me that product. 0.032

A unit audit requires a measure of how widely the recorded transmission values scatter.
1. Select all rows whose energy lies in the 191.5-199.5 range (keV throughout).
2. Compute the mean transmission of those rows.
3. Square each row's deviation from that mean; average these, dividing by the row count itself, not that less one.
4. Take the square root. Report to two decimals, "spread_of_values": 0.26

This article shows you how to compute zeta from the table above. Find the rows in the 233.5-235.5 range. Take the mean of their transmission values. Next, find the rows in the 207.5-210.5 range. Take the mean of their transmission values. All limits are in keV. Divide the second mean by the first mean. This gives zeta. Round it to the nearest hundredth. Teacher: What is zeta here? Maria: 1.16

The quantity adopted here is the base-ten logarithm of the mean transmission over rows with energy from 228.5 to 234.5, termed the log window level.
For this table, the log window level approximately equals 0.98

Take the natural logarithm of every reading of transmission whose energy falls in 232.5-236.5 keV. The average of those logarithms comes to 2.27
